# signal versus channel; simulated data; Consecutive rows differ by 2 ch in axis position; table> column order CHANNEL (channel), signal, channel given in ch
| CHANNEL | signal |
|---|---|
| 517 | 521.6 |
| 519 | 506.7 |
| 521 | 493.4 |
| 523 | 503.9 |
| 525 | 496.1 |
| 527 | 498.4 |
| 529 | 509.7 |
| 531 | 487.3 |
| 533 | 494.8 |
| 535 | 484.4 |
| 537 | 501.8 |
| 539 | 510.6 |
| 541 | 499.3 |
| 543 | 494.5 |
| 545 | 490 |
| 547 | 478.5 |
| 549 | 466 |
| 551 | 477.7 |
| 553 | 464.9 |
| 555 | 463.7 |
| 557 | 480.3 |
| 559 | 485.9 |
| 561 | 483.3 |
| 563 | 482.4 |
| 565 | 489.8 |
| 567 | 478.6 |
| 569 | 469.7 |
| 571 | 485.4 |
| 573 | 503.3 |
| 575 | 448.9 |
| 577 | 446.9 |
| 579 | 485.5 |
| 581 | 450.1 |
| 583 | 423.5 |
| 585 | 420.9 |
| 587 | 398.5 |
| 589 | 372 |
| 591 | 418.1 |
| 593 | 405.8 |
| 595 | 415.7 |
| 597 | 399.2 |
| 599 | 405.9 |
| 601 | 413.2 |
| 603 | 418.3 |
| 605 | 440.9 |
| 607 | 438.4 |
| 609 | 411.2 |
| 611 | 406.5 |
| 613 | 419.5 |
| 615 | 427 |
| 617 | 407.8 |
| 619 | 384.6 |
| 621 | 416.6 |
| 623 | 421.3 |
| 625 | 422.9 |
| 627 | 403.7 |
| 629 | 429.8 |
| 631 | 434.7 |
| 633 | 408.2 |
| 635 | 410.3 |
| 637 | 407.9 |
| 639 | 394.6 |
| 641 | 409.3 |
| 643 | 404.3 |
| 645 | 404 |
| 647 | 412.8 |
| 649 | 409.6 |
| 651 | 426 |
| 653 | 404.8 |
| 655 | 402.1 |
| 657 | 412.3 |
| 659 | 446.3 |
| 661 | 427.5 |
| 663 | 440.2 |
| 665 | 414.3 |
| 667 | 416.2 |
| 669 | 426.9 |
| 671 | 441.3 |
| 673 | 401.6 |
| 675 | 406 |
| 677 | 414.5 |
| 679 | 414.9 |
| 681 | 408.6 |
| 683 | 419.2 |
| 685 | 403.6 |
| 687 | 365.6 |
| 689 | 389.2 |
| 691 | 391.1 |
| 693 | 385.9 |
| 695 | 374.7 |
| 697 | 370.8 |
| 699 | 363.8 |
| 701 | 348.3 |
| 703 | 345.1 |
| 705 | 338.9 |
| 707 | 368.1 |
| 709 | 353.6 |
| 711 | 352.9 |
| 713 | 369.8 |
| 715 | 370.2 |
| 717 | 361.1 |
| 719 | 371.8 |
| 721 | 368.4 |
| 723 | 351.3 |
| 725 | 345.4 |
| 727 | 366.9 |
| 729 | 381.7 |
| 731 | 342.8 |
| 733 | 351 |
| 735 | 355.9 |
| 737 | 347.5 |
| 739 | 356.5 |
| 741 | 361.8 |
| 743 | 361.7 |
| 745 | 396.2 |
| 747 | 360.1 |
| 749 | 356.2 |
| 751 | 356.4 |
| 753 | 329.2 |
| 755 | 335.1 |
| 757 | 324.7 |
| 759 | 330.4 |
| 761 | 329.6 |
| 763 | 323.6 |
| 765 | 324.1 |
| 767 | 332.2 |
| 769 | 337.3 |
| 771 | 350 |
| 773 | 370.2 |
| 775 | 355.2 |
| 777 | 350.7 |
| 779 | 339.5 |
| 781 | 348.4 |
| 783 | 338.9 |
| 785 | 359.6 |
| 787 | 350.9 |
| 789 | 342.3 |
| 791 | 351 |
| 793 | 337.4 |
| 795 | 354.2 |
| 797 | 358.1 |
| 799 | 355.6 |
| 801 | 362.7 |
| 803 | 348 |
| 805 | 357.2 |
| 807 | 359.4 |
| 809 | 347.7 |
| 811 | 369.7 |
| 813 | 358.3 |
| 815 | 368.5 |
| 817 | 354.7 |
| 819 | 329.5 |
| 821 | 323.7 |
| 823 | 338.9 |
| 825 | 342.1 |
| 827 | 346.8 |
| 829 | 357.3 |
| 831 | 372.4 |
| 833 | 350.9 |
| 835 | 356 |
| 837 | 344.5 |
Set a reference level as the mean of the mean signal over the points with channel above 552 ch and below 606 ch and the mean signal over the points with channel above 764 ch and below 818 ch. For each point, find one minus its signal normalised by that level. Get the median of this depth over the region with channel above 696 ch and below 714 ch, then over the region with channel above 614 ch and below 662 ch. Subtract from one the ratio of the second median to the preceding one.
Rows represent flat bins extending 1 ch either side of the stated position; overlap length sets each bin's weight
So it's 1.25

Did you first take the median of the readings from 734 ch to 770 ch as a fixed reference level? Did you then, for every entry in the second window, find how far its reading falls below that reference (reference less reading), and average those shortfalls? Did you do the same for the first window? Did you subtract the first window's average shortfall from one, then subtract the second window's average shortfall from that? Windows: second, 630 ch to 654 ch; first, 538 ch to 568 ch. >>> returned 210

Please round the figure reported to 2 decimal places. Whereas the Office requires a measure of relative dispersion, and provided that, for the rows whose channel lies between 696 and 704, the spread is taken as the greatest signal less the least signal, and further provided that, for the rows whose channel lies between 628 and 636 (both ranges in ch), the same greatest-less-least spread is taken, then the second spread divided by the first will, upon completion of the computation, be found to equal 1.03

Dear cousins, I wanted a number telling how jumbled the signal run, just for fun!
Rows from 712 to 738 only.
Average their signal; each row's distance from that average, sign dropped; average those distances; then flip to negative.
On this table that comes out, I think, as -10.4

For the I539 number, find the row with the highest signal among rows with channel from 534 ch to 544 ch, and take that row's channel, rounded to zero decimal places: 539 ch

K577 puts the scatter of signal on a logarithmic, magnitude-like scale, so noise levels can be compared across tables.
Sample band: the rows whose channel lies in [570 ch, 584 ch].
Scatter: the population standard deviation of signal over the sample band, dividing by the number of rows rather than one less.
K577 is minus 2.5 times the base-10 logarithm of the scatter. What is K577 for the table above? -3.55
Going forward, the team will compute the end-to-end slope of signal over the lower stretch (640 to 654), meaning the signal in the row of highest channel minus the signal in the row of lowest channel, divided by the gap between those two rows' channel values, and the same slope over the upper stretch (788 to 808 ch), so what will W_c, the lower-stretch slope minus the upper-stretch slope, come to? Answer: -1.3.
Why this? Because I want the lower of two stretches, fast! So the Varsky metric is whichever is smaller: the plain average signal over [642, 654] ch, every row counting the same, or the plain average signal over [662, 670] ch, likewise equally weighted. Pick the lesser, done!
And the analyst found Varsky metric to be 410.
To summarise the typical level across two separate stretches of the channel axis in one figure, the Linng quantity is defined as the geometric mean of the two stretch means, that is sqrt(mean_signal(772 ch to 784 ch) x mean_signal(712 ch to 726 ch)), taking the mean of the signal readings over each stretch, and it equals 356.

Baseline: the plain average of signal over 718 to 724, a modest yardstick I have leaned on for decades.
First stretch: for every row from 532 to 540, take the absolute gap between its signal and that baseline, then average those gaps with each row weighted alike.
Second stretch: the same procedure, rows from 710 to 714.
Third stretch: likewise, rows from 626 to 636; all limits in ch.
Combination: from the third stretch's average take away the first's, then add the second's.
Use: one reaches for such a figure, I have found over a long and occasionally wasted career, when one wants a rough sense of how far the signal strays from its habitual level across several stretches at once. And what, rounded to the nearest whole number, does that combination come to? -72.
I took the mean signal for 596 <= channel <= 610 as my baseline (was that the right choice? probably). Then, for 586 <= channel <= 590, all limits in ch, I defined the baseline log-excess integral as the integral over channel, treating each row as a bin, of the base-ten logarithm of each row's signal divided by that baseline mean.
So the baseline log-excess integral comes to -0.14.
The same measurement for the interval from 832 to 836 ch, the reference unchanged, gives -0.29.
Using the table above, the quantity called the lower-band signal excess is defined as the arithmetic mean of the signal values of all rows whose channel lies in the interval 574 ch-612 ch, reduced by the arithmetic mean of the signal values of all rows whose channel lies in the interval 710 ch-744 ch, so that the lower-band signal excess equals 62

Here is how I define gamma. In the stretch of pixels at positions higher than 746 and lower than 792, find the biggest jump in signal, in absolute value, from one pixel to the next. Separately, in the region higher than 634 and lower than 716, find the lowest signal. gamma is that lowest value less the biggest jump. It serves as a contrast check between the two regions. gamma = 312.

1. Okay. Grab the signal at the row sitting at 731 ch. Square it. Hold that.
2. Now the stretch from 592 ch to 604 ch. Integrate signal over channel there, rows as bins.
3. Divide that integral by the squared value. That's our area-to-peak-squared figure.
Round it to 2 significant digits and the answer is 0.042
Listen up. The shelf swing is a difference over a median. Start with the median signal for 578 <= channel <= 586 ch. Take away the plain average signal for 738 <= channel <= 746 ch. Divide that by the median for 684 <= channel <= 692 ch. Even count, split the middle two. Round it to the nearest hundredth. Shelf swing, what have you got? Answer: 0.17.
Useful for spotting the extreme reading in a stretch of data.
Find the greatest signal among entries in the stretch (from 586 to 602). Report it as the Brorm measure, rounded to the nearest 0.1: 418.1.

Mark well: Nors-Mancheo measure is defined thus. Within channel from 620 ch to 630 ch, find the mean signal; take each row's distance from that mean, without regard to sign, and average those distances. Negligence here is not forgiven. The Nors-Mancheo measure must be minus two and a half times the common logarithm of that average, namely -2.11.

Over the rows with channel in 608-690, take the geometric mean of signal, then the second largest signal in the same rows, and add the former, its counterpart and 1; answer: 855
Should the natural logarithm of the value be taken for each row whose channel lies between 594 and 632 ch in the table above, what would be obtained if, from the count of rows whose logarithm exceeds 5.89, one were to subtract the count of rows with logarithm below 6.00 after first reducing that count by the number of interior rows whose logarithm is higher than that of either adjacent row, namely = 20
